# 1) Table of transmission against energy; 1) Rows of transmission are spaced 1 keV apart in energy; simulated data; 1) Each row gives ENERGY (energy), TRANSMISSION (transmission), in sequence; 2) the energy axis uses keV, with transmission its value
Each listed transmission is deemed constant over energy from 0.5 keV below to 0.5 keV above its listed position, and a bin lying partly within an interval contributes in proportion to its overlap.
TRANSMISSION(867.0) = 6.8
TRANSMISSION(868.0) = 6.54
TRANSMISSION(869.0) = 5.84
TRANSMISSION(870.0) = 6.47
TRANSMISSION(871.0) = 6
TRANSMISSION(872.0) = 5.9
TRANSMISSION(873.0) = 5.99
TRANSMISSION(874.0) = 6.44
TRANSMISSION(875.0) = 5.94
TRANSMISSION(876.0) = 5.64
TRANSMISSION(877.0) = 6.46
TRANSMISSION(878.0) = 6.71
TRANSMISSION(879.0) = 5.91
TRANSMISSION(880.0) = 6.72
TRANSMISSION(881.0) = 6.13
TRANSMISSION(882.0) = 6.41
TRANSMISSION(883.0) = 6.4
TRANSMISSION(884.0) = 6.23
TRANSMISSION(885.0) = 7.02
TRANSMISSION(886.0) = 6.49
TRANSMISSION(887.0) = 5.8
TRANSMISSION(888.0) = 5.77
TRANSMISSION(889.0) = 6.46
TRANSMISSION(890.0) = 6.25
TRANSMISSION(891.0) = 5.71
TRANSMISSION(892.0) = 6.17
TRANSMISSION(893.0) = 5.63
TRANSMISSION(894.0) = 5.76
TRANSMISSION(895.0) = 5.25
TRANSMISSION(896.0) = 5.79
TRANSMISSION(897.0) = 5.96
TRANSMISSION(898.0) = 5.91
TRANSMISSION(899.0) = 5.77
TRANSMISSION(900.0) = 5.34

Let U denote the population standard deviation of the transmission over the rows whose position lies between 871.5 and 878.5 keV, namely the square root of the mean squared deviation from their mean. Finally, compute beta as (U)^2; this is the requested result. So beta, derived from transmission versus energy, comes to 0.13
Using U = 0.36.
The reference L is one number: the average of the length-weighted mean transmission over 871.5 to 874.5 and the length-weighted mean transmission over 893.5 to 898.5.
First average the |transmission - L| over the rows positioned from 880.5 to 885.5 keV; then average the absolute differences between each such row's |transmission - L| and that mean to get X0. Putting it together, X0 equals 0.23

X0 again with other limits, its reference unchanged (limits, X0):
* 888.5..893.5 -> 0.09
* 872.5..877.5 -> 0.19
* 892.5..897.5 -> 0.18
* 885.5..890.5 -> 0.17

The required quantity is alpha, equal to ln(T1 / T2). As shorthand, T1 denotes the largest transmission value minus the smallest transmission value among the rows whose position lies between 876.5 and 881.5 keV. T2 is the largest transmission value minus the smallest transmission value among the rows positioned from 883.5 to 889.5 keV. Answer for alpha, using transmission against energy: -0.4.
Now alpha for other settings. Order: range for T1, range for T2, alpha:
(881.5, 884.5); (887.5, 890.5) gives -1.3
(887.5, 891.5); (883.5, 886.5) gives -0.1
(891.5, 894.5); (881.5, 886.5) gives -0.4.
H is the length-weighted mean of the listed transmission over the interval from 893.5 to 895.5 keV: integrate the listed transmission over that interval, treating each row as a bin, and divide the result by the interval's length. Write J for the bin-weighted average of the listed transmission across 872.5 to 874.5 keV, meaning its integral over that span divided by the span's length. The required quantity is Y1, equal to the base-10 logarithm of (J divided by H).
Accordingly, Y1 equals 0.05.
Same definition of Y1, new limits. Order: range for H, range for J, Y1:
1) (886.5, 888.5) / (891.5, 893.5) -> 0.01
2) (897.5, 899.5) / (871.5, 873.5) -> 0.01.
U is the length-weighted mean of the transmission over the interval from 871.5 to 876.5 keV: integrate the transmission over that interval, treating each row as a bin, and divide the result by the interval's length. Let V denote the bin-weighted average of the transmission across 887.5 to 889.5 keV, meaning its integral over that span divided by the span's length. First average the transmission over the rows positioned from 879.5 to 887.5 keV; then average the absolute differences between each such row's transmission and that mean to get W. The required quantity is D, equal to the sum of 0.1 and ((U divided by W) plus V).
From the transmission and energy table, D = 29.2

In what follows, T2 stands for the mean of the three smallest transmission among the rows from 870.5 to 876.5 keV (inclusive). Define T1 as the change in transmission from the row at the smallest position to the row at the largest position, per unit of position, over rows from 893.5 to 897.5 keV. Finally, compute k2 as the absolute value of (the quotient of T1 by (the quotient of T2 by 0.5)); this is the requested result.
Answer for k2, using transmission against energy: 0.0057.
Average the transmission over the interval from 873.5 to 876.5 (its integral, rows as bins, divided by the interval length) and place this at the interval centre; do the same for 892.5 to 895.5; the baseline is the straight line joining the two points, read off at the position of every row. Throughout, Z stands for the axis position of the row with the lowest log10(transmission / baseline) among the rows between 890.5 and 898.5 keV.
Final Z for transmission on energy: 895.0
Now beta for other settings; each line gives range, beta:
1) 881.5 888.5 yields 0.16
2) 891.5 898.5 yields 0.07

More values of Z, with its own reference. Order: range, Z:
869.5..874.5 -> 872.0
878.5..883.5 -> 879.0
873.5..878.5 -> 876.0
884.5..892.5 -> 888.0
